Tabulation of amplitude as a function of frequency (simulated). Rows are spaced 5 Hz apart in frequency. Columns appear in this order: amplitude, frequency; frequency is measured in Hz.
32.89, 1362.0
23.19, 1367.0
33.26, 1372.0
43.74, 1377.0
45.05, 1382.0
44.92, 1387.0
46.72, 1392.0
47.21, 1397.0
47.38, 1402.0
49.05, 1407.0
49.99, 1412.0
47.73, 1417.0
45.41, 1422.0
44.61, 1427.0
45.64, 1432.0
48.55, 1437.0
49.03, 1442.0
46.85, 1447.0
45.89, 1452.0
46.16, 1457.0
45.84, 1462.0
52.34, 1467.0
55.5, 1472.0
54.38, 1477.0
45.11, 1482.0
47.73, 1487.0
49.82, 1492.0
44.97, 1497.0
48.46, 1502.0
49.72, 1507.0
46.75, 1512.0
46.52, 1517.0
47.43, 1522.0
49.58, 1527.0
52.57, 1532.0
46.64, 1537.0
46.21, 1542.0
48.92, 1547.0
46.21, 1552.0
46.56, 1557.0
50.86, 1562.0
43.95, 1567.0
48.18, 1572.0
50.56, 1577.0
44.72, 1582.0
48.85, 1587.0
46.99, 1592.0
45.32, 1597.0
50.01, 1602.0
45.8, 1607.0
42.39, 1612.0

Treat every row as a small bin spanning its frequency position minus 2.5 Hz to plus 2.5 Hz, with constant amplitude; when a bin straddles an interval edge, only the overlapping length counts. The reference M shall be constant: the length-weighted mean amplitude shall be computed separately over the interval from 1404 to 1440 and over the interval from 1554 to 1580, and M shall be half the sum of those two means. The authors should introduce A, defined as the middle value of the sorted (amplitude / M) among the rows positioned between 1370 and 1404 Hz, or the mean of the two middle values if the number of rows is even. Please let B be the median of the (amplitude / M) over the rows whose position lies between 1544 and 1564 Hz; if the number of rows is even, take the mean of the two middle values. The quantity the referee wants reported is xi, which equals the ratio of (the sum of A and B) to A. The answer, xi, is 2.06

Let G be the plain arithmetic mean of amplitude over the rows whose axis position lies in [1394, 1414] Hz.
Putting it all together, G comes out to 48.4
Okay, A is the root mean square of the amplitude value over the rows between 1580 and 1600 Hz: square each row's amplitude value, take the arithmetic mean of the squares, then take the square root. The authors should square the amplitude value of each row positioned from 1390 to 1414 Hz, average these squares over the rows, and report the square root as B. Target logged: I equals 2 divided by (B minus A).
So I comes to 1.3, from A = 46.5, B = 48.1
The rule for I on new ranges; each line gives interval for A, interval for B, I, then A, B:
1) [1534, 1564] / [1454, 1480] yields 0.6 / 47.6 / 51.0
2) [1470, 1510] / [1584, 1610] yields -0.9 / 49.6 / 47.4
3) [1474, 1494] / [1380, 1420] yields -1.0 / 49.4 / 47.3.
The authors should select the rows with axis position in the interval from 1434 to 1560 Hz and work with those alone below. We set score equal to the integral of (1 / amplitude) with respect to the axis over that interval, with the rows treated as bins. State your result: 2.62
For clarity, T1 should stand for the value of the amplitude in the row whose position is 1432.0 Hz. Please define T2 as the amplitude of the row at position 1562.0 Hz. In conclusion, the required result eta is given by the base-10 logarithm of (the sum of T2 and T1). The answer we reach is 1.985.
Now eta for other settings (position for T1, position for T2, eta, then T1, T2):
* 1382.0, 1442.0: 1.973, 45.05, 49.03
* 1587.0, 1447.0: 1.981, 48.85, 46.85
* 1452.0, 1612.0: 1.946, 45.89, 42.39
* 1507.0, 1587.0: 1.994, 49.72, 48.85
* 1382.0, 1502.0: 1.971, 45.05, 48.46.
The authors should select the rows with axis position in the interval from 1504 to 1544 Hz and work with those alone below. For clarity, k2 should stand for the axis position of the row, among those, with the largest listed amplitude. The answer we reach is 1532.0 Hz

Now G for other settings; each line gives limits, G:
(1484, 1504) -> 47.7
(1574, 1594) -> 47.8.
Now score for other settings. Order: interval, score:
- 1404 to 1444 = 0.84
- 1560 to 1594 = 0.71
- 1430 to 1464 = 0.73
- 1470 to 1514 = 0.90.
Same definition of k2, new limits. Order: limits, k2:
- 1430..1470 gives 1467.0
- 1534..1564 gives 1562.0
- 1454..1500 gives 1472.0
